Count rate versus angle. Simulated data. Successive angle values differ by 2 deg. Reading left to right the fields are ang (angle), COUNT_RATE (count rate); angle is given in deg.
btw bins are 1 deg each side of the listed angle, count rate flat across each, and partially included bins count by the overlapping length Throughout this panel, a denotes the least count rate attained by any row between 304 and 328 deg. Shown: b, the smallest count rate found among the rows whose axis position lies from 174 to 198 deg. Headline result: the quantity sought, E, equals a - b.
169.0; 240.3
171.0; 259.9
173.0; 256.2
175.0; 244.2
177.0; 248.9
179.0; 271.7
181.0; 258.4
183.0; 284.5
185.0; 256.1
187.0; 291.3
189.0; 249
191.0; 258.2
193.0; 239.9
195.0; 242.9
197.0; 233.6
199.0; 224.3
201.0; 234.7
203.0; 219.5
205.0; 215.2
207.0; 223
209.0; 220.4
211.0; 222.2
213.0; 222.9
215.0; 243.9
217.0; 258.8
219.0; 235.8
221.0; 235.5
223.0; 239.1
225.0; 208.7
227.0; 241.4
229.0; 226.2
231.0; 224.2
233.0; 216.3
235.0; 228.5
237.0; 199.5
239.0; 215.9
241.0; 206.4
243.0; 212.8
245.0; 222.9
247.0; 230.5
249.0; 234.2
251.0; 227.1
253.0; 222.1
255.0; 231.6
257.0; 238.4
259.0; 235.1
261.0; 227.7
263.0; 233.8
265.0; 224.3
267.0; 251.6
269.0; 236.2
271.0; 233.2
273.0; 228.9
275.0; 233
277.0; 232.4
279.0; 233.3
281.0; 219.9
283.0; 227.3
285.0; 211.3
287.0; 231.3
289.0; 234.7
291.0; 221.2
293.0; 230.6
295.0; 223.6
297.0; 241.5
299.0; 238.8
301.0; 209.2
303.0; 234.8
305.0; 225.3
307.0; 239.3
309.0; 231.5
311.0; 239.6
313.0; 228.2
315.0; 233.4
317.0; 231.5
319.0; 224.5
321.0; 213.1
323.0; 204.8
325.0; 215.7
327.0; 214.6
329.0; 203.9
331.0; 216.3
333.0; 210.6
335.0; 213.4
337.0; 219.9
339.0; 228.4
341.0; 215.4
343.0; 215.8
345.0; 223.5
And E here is -29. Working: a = 204.8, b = 233.6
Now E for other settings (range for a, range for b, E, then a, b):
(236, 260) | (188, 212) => -16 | 199.5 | 215.2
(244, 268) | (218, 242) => 23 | 222.1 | 199.5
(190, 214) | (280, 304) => 6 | 215.2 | 209.2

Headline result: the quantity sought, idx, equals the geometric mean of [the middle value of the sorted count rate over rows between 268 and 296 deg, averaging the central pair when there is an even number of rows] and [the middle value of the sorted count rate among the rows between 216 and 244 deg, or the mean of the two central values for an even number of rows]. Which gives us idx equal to 228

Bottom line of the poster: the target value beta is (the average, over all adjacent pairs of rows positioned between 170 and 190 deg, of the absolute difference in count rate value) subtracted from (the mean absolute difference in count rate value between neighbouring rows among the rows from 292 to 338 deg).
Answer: -11.1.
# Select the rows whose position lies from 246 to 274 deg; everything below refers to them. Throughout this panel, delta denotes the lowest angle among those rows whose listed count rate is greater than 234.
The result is 249.0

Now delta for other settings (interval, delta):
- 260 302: 267.0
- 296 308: 297.0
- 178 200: 179.0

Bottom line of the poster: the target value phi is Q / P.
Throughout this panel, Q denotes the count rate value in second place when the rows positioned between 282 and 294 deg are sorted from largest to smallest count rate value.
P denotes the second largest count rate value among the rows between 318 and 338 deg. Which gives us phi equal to 1.05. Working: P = 219.9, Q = 231.3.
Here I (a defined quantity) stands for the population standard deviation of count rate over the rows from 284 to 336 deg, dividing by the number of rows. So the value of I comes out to 11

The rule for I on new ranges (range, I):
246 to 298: 8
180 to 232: 20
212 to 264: 13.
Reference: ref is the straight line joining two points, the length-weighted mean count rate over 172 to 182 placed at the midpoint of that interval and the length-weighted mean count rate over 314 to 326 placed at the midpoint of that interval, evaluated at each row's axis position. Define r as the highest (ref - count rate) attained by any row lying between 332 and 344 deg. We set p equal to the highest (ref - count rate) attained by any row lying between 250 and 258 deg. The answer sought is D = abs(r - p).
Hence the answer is 8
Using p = 15.0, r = 7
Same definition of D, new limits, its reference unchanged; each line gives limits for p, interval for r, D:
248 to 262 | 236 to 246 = 27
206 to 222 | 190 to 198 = 10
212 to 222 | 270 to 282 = 14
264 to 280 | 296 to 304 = 6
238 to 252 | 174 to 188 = 21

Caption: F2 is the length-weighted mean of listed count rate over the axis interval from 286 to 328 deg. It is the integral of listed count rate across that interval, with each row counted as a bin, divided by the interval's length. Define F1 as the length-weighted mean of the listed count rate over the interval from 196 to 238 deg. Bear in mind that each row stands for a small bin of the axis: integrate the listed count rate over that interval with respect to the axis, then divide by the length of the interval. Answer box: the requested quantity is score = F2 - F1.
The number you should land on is 0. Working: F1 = 227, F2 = 227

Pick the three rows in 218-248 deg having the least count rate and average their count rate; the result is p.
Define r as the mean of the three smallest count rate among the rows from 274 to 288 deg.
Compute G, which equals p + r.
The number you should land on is 424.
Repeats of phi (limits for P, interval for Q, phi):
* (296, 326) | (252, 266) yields 0.98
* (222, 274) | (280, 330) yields 0.99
